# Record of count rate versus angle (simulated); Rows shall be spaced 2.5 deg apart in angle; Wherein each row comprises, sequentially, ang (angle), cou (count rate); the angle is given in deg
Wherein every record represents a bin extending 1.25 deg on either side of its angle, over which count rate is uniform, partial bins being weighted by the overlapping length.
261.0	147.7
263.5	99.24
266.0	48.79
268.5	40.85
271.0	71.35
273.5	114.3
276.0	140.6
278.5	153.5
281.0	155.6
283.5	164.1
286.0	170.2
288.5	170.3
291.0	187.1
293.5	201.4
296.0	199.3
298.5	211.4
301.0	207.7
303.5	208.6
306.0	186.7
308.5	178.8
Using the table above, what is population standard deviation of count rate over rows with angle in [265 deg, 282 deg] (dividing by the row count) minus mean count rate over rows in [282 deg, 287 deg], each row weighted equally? -121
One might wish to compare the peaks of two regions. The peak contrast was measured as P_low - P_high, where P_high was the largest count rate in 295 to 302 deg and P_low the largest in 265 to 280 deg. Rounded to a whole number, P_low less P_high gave -58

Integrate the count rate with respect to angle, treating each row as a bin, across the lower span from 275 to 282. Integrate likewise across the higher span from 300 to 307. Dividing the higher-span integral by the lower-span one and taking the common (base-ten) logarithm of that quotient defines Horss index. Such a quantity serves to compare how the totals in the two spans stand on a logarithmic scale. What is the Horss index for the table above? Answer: 0.13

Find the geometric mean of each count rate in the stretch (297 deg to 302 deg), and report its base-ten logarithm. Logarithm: 2.32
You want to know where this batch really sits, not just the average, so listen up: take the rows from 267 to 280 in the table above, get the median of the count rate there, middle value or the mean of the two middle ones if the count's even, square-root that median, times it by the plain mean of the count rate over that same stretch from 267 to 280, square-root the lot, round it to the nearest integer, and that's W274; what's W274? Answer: 33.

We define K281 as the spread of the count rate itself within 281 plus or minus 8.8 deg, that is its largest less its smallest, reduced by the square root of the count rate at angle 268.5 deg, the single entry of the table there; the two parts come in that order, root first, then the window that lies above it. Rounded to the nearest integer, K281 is 50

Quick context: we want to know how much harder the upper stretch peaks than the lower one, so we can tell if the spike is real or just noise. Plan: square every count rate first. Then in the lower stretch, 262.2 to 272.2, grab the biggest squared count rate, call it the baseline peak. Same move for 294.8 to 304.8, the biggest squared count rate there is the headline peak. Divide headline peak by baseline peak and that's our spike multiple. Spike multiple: 4.5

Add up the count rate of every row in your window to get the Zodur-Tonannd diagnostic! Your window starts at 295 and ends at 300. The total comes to 411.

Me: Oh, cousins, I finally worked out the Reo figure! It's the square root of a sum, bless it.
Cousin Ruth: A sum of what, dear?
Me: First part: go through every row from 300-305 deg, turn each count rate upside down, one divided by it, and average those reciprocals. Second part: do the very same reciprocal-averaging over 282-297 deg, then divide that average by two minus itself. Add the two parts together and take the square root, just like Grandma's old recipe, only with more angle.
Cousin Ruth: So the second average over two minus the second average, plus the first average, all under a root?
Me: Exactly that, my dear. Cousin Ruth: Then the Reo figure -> 0.087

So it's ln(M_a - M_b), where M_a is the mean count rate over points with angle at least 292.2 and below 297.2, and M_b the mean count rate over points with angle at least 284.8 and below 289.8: 3.4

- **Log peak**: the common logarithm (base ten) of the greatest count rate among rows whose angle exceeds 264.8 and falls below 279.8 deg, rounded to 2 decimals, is 2.19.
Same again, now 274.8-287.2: 2.23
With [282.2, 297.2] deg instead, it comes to 2.30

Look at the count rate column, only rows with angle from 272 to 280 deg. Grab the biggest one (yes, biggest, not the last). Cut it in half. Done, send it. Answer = 77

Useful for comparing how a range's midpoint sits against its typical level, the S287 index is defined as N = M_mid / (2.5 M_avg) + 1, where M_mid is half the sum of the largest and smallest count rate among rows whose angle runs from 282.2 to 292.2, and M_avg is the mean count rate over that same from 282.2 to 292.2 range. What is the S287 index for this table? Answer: 1.41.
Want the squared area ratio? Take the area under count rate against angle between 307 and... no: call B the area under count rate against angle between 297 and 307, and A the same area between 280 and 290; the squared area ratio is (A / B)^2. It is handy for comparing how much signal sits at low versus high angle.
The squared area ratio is 0.66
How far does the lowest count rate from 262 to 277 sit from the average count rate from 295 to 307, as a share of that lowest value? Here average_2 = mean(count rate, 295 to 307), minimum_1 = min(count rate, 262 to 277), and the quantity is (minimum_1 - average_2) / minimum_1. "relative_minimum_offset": -4.0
